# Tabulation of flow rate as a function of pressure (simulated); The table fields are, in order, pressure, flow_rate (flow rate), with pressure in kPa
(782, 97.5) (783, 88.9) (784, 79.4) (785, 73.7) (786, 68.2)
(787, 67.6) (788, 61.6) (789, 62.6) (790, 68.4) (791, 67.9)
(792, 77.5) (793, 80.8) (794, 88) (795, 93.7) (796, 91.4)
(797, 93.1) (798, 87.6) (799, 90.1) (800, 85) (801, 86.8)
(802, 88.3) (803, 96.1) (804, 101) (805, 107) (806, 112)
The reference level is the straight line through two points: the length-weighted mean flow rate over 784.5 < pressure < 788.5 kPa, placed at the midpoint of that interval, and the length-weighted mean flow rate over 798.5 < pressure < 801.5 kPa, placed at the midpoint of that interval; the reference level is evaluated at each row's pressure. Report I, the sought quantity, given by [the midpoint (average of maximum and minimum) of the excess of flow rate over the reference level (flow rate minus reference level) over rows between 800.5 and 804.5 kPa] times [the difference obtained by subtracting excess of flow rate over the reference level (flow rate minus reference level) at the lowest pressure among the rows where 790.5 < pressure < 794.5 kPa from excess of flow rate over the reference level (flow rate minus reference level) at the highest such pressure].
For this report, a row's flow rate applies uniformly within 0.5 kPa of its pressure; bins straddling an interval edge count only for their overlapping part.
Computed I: 47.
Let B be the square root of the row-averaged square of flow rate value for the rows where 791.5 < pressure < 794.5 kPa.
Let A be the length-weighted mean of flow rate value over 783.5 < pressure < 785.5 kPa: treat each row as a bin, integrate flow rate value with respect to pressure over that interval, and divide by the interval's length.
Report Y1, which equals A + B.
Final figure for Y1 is 159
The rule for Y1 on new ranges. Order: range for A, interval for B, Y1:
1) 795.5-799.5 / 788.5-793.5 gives 162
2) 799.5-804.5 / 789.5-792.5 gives 163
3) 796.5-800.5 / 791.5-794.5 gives 171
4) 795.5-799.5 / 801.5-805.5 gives 189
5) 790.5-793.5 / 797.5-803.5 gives 164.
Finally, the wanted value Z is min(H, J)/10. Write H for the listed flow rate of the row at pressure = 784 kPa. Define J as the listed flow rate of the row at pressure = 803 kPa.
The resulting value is 7.9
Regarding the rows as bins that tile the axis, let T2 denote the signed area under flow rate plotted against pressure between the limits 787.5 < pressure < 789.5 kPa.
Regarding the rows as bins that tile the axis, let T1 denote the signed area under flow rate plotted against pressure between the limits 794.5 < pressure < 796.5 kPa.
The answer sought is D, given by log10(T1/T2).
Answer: 0.17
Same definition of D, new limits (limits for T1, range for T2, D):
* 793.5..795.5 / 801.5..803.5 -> -0.01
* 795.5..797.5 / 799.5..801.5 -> 0.03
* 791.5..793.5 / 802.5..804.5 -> -0.10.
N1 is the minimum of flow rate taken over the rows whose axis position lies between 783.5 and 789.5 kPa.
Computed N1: 61.6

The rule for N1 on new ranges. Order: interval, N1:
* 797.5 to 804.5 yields 85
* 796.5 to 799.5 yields 87.6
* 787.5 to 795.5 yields 61.6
